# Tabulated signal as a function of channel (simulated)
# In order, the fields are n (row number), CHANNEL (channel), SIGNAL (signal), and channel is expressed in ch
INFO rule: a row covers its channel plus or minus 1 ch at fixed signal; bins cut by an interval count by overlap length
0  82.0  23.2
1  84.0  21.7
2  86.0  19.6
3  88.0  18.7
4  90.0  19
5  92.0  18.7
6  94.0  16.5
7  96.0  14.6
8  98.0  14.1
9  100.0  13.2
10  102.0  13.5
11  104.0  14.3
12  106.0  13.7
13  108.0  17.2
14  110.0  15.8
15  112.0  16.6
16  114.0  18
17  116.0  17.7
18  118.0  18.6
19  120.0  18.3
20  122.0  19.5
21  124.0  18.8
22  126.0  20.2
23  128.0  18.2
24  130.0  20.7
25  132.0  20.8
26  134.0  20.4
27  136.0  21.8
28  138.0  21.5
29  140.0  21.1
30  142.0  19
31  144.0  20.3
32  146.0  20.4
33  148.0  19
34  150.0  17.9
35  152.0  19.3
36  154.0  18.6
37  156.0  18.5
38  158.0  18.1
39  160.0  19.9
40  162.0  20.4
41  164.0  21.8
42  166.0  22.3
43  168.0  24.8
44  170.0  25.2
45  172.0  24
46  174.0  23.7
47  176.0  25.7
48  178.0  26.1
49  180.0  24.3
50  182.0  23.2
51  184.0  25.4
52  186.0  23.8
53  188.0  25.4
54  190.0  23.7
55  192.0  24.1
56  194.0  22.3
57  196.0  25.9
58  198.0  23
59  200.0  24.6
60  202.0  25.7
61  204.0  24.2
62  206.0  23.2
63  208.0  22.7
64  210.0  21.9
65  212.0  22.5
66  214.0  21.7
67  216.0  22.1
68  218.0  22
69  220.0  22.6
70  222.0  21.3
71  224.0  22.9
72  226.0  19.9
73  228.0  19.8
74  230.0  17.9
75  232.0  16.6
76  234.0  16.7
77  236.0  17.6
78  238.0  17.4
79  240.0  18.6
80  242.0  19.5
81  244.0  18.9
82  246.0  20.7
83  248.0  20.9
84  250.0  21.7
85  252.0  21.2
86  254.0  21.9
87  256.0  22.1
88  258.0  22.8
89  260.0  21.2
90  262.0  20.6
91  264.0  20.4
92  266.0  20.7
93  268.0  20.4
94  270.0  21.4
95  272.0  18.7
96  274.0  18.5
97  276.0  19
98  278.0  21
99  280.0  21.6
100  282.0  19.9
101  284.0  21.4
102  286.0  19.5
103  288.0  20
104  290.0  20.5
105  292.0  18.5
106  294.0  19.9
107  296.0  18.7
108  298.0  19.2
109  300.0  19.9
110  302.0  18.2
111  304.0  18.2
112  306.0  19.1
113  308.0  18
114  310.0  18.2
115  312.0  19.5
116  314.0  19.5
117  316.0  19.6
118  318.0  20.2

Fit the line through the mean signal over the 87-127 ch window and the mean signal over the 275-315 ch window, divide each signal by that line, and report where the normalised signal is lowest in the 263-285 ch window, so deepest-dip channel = 274.0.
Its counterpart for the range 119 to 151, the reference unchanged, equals 150.0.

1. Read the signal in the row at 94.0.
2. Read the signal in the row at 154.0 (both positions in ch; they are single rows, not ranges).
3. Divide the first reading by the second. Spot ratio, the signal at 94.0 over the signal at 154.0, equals 0.89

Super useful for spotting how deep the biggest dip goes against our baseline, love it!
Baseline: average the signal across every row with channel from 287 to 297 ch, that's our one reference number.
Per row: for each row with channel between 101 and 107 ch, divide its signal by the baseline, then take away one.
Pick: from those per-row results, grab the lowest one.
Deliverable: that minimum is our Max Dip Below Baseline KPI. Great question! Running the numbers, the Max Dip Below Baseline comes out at -0.31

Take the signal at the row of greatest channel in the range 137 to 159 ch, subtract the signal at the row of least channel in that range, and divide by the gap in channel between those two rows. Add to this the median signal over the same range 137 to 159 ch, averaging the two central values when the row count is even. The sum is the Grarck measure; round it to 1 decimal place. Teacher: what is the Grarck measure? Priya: 18.8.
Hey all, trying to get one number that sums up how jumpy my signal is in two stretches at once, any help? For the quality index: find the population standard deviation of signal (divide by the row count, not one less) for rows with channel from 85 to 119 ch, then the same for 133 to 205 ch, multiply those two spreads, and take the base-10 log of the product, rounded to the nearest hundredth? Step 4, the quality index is 0.73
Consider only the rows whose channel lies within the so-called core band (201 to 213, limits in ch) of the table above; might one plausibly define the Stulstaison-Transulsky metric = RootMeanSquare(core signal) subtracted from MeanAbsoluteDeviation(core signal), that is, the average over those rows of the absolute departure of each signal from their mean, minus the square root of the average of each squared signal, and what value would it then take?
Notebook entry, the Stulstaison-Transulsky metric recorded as -22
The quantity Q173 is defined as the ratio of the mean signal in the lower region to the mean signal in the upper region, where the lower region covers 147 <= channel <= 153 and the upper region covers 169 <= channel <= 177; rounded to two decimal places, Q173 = 0.76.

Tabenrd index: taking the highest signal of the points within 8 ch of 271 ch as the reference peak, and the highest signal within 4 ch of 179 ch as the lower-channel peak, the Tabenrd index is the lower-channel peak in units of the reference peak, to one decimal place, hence 1.2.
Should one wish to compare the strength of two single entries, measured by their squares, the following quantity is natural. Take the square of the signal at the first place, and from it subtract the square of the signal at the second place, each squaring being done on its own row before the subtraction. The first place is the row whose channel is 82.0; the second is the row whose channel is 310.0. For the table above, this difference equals 207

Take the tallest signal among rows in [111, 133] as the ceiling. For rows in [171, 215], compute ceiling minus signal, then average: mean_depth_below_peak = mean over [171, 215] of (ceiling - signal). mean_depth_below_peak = -3.2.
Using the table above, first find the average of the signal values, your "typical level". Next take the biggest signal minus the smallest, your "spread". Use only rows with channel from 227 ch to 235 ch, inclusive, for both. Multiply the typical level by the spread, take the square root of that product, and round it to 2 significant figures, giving 7.5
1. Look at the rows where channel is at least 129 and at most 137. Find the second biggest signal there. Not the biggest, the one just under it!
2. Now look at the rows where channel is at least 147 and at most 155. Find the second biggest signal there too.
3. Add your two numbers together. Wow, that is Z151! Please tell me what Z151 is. 40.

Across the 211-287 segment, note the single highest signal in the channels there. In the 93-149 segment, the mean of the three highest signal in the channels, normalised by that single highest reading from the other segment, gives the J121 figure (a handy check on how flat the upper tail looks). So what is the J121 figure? 0.94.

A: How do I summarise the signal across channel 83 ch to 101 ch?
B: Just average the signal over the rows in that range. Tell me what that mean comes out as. 17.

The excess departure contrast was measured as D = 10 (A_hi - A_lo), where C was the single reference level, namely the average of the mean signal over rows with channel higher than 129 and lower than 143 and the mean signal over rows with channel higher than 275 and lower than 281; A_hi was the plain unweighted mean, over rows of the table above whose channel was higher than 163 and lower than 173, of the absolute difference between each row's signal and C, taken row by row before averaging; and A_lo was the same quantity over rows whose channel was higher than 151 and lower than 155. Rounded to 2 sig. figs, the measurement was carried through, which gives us 13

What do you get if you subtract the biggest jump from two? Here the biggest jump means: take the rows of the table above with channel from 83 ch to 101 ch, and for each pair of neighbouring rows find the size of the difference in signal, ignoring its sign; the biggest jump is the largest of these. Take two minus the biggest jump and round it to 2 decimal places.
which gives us -0.20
